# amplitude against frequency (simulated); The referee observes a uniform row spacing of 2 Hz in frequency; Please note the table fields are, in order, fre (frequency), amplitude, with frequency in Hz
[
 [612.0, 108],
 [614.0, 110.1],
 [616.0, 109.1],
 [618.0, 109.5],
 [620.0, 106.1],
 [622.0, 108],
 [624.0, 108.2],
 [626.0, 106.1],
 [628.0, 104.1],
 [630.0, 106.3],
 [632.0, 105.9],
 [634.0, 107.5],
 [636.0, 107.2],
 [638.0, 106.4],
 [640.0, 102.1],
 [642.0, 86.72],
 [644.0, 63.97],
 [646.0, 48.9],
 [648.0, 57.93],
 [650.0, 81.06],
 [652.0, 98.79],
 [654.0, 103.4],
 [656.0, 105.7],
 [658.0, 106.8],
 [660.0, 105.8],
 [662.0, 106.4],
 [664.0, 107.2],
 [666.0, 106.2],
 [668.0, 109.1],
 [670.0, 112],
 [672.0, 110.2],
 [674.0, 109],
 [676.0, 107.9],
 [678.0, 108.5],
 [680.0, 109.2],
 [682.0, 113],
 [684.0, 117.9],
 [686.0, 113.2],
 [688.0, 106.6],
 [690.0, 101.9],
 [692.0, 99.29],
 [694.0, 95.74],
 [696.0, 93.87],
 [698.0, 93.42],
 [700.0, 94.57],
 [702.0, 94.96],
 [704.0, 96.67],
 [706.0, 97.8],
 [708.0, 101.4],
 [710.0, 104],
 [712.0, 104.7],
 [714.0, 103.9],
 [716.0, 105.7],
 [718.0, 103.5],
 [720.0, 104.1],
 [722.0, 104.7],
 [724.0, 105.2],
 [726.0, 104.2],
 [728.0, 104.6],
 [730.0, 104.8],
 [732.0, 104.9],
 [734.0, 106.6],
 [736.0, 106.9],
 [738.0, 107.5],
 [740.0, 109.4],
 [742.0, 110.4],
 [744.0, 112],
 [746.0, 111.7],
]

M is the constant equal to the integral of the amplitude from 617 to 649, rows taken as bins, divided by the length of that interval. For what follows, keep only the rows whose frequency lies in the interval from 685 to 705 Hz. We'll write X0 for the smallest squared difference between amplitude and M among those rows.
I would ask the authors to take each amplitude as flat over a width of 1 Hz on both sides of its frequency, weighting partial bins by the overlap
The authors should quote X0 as 0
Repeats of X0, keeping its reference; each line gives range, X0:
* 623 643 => 38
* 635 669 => 8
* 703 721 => 1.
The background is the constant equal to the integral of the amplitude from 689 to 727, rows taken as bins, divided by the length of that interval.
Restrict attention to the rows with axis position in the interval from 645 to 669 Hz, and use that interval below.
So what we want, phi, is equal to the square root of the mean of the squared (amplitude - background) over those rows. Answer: 21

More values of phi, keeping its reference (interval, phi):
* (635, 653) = 27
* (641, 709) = 15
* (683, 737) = 6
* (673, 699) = 9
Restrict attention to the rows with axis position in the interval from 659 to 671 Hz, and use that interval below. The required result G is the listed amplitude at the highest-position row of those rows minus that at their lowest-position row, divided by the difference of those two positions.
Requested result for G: 0.6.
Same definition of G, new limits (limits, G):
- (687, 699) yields -1.3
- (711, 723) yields 0.0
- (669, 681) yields -0.3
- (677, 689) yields -0.2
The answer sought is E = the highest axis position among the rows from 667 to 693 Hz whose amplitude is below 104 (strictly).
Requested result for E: 692.0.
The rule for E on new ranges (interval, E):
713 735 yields 718.0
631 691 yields 690.0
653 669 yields 654.0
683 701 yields 700.0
